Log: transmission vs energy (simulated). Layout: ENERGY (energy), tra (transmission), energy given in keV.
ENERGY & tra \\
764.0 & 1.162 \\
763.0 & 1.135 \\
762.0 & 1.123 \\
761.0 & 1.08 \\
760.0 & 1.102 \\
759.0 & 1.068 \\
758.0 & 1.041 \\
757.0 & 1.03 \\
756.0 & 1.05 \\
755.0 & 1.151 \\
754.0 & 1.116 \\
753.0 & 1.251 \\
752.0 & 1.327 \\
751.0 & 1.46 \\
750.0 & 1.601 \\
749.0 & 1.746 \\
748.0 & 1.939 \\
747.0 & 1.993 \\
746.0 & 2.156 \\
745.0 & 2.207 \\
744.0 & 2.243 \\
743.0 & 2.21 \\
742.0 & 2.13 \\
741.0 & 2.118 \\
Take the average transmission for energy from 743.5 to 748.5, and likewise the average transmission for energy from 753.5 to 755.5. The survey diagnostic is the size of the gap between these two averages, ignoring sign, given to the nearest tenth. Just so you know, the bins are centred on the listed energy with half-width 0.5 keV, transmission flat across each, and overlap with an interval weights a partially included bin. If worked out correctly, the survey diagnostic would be 1.0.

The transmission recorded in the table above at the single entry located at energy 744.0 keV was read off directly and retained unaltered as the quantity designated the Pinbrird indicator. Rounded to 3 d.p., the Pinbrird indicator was 2.243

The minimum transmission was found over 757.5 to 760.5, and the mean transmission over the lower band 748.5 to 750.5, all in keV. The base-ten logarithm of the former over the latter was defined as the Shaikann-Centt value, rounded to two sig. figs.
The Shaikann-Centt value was -0.21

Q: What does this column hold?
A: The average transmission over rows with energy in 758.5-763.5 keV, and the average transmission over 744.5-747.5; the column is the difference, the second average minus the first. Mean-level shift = 1.0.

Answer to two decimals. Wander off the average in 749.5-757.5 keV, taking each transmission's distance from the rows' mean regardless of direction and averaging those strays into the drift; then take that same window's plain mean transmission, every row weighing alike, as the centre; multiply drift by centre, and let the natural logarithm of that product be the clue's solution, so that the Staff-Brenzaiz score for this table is -1.60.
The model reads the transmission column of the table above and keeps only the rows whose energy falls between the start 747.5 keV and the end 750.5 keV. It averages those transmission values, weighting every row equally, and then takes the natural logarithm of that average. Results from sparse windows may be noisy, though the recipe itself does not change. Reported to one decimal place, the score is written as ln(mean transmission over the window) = 0.6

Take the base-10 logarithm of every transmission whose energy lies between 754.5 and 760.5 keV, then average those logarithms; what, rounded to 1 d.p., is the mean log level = 0.0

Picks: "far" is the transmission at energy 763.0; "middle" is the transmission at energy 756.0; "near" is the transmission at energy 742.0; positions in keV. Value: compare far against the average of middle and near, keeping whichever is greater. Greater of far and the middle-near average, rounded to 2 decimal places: 1.59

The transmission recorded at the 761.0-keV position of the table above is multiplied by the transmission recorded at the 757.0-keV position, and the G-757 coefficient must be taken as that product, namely 1.11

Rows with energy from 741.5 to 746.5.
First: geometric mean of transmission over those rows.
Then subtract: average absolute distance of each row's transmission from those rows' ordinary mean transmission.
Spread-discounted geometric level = 2.2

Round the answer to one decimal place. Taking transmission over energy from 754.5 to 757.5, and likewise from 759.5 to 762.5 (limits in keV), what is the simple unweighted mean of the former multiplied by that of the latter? 1.2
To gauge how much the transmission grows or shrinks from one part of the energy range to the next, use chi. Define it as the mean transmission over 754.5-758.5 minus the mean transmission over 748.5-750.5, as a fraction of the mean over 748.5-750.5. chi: -0.36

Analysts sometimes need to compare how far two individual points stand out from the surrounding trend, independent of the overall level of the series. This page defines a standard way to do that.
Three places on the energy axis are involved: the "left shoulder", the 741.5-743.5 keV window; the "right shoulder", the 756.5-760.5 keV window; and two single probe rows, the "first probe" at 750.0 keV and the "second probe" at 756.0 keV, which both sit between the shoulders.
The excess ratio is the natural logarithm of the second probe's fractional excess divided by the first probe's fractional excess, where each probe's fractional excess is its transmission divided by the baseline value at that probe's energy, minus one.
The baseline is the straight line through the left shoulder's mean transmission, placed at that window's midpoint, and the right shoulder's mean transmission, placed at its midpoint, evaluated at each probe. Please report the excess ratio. 1.6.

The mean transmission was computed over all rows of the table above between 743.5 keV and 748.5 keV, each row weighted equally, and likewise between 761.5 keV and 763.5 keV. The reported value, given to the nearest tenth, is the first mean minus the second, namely 1.0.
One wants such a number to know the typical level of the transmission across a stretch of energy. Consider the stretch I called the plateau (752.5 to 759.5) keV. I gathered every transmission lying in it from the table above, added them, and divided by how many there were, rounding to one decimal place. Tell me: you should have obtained 1.1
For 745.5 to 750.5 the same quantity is 1.9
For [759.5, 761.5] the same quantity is 1.1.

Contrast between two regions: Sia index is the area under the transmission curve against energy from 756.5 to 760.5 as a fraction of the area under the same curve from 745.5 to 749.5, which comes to 0.54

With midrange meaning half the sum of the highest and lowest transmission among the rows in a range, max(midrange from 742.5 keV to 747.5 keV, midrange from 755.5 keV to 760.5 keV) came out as 2.1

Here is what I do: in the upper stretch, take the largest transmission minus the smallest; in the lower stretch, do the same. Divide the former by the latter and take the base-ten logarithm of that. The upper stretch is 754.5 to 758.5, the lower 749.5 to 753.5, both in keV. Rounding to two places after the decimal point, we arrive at -0.46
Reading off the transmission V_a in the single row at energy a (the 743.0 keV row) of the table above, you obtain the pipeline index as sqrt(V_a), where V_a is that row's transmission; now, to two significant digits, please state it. 1.5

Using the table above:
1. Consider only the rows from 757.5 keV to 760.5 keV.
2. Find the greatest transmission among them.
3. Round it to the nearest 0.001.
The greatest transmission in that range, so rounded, 1.102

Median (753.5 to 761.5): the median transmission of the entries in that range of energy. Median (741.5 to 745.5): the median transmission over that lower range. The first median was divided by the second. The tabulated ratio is 0.49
